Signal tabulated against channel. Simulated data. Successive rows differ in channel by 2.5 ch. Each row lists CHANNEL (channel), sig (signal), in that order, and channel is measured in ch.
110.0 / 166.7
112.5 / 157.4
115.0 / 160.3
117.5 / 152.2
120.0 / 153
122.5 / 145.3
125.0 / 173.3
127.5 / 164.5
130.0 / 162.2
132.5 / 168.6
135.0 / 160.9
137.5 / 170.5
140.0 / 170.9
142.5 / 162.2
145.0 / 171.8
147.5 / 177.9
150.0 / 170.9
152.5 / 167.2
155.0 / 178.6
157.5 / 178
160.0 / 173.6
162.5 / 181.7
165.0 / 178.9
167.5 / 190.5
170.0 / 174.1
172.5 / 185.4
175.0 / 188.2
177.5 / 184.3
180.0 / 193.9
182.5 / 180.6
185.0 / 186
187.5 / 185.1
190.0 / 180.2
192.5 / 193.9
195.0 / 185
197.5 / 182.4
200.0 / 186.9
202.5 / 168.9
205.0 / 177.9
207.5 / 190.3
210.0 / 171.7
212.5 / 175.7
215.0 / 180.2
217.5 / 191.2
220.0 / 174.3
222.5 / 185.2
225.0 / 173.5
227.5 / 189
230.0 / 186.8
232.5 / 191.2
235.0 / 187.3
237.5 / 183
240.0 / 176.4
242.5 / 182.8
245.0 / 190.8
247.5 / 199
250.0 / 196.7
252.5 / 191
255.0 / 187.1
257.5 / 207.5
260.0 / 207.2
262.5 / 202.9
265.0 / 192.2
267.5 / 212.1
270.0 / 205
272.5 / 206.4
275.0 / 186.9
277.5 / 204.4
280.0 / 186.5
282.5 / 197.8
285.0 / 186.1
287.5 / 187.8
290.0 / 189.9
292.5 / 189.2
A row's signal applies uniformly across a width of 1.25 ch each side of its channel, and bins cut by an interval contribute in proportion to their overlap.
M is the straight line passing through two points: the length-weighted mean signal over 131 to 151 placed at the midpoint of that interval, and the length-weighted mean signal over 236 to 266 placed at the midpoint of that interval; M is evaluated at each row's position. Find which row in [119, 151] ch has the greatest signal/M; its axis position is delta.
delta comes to 125.0 ch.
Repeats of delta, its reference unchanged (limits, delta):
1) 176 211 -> 180.0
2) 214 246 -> 217.5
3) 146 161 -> 147.5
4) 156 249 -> 180.0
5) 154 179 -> 167.5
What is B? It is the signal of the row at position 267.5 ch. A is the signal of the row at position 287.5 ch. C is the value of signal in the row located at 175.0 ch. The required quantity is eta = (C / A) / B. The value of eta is 0.0047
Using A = 187.8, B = 212.1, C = 188.2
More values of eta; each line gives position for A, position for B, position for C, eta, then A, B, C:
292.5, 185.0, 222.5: 0.0053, 189.2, 186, 185.2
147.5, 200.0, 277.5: 0.0061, 177.9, 186.9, 204.4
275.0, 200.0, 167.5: 0.0055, 186.9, 186.9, 190.5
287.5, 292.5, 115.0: 0.0045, 187.8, 189.2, 160.3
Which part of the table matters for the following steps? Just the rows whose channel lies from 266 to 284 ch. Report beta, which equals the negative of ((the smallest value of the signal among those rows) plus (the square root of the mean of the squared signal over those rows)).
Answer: -387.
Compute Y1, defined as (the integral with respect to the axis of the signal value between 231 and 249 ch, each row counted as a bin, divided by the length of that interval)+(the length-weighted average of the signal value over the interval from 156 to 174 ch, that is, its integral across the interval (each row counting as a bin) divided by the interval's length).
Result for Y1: 368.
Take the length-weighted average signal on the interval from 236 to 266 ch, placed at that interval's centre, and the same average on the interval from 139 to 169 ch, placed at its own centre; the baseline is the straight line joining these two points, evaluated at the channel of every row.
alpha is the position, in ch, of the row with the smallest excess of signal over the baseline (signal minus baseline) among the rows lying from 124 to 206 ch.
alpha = 202.5 ch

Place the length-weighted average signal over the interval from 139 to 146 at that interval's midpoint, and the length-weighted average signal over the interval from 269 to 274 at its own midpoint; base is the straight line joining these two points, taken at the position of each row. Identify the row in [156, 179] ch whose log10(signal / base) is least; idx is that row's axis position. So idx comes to 170.0 ch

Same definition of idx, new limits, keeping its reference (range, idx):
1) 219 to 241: 240.0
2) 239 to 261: 240.0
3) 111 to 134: 122.5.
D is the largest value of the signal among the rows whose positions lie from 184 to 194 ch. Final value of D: 193.9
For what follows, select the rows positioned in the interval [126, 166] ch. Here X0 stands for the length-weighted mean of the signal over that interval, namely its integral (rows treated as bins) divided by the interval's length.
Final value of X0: 171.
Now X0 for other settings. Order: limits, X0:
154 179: 181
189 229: 182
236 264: 193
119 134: 161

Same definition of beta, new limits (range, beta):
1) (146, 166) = -343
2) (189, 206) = -351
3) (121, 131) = -307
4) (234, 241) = -359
